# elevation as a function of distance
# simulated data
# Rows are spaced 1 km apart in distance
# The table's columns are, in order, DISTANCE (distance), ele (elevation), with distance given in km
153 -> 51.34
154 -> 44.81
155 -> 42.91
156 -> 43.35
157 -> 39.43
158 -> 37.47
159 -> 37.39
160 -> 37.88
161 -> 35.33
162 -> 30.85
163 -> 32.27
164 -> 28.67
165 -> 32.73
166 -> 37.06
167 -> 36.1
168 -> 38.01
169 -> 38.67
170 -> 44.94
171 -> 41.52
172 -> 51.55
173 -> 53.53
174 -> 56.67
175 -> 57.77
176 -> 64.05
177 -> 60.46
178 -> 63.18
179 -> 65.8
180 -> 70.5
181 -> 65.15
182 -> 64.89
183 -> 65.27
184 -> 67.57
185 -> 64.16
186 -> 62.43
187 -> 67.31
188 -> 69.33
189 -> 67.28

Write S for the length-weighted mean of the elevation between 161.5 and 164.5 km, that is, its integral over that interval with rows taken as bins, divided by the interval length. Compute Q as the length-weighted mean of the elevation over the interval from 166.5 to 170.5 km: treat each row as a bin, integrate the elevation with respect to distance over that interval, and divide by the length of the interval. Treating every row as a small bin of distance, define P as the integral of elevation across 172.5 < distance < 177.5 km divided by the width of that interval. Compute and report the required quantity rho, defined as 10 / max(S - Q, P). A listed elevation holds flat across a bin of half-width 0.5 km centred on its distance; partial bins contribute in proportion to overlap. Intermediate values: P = 58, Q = 39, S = 31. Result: 0.17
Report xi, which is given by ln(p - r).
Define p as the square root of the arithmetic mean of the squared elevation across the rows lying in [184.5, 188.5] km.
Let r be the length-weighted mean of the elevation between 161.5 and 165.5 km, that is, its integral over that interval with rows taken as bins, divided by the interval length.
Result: 3.55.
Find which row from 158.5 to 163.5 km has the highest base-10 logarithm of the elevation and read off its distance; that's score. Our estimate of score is 160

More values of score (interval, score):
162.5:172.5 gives 172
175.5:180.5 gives 180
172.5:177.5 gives 176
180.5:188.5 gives 188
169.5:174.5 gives 174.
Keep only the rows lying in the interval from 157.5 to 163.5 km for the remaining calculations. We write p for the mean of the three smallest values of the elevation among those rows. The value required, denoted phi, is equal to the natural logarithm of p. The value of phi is 3.5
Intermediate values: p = 33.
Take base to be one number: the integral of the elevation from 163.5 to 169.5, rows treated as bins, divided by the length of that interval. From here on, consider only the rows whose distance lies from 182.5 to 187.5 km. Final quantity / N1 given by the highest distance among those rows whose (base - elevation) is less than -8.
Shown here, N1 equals 187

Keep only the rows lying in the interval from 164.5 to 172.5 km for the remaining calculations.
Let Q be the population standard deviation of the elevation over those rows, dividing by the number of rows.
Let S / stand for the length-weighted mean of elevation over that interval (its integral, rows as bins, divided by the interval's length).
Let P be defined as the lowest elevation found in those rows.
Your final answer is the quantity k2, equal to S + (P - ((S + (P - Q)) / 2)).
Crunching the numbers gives 39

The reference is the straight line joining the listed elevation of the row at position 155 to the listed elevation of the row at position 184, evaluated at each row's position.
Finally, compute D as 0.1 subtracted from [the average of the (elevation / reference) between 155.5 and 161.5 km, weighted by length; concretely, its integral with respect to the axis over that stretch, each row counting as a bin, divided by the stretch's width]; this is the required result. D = 0.7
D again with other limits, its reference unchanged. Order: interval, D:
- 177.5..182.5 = 0.9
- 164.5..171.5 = 0.6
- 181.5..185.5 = 0.9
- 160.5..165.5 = 0.5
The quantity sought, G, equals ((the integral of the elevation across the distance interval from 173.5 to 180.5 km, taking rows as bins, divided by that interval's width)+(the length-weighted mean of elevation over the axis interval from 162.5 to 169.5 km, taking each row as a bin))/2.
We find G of 49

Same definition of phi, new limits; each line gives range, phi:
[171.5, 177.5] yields 4.0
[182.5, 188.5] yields 4.2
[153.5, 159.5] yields 3.6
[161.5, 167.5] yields 3.4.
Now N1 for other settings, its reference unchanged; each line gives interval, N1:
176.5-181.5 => 181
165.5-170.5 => 170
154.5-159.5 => 156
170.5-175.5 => 175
